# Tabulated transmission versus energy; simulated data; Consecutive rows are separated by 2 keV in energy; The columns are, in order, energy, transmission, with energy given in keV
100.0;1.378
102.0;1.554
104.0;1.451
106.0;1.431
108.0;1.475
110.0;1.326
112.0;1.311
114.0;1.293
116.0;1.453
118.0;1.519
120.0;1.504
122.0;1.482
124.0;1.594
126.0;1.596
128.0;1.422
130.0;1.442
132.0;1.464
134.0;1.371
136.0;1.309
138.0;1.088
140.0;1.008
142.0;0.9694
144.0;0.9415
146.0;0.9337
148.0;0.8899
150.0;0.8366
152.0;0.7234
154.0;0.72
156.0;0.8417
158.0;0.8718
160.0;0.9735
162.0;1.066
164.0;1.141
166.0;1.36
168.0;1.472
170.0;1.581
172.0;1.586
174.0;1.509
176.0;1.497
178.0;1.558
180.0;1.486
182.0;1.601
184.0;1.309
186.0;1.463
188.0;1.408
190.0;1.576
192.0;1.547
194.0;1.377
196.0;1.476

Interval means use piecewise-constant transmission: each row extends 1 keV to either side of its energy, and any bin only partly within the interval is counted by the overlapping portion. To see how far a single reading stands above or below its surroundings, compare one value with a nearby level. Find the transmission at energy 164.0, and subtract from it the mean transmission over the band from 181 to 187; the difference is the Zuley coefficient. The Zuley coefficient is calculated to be -0.3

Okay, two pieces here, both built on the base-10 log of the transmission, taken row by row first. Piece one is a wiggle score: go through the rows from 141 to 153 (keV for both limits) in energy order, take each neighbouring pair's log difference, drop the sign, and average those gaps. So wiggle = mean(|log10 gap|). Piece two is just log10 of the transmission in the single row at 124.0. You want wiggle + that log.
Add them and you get 0.23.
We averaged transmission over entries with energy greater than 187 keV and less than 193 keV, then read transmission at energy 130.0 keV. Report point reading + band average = 2.95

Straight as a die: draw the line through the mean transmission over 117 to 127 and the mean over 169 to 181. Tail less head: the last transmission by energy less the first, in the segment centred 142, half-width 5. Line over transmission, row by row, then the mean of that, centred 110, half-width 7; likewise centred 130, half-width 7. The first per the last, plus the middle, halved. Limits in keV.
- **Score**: 0.482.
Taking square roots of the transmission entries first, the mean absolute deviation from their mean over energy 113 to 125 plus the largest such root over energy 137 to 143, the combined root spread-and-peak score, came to 1.07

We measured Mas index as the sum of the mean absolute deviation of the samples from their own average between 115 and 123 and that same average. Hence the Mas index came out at 1.51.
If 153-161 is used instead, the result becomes 0.92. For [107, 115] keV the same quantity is 1.41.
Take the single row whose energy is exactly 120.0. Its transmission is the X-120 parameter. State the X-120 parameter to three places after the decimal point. 1.504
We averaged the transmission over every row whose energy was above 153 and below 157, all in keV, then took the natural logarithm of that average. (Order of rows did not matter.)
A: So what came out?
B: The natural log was -0.25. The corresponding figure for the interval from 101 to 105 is 0.41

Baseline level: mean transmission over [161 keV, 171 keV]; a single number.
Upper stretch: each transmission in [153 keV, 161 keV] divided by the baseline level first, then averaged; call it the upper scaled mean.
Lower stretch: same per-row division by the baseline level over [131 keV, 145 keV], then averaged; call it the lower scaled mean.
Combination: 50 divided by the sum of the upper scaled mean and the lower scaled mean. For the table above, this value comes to 32.8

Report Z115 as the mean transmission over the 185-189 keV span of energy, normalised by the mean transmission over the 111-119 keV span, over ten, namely 0.103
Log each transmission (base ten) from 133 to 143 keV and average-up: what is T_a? 0.056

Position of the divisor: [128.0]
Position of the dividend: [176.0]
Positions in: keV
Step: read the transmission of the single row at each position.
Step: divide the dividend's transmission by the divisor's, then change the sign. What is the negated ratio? -1.05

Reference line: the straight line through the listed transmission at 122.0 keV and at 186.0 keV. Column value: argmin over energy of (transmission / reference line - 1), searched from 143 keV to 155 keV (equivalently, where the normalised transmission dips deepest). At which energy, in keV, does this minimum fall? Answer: 154.0 keV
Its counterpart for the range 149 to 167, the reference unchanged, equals 154.0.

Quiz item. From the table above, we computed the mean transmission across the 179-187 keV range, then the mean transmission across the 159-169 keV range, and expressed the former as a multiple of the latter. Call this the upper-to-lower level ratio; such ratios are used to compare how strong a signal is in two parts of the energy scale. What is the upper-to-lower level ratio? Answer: 1.2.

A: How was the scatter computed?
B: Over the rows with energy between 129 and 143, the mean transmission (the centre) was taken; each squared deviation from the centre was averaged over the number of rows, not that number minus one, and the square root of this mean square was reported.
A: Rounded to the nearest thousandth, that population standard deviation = 0.194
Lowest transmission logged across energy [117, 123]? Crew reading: 1.482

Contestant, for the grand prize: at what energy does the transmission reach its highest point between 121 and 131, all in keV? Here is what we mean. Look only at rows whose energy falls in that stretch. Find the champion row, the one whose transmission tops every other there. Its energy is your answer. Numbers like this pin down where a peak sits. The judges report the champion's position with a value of 126.0 keV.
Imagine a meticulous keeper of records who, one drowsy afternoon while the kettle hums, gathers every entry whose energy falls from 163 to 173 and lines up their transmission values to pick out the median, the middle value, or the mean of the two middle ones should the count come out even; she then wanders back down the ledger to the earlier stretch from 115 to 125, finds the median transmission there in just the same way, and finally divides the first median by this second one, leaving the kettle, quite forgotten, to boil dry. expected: 1.0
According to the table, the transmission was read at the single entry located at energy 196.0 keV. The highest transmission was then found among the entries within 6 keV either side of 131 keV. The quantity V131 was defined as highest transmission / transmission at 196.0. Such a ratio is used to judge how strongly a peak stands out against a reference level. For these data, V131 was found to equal 1.08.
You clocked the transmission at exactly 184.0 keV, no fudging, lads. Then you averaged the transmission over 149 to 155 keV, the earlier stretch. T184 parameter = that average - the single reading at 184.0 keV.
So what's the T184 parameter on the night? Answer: -0.55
